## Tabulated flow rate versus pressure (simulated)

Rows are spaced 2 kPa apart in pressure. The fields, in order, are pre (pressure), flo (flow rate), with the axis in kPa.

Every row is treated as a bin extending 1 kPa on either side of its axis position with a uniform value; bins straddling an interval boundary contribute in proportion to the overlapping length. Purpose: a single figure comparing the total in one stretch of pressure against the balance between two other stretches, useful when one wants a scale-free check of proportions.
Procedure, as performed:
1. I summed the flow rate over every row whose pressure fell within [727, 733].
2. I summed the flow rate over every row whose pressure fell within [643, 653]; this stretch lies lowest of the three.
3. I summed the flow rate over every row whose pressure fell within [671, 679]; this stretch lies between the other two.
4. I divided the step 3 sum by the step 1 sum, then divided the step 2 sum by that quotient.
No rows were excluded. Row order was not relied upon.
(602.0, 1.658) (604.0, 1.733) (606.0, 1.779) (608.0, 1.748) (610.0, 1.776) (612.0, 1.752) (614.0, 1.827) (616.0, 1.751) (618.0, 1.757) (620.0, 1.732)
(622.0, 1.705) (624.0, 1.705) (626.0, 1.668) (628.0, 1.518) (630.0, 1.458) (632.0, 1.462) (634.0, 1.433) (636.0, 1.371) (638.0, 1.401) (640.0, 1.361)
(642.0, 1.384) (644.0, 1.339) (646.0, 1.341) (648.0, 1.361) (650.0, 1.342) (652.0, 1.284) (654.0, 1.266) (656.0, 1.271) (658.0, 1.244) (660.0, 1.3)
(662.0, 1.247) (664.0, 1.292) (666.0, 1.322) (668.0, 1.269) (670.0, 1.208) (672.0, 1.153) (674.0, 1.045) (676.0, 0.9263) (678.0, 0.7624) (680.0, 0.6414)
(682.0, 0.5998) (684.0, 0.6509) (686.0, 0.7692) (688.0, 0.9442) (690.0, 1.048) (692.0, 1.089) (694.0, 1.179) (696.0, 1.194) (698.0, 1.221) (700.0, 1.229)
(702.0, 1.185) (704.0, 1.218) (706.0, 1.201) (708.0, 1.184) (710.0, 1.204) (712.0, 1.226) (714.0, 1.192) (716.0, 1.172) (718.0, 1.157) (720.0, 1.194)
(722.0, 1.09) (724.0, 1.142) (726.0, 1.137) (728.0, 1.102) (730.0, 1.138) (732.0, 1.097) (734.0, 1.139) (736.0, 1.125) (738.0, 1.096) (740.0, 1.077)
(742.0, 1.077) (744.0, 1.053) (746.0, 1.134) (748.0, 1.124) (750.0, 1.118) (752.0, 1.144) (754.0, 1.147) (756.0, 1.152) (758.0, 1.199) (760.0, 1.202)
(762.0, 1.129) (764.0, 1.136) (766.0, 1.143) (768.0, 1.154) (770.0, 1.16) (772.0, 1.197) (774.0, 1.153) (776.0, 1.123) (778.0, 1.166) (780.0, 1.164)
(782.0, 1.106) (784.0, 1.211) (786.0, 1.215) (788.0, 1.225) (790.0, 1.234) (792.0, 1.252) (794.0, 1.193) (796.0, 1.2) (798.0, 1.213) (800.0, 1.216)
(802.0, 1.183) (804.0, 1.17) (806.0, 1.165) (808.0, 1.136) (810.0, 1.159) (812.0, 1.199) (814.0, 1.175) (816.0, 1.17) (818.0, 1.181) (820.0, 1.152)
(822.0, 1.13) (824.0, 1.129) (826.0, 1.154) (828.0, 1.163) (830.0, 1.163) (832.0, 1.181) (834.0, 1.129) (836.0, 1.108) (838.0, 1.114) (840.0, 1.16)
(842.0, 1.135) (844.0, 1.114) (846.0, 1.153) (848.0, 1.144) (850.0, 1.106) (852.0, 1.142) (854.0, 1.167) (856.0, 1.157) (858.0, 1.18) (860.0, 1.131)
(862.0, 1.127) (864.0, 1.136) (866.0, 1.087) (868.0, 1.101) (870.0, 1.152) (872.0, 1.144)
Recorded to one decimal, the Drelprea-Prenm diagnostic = 5.7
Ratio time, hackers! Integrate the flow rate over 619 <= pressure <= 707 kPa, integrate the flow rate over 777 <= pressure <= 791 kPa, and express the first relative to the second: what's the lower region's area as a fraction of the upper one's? 6.5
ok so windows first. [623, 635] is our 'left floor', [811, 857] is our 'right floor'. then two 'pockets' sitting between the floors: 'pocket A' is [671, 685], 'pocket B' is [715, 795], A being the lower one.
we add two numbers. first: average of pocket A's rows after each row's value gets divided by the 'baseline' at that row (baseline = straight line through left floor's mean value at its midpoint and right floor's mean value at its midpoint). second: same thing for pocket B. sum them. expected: 1.46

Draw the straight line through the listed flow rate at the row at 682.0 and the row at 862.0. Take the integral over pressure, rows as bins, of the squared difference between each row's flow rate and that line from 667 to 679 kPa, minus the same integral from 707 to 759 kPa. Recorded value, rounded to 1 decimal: -4.9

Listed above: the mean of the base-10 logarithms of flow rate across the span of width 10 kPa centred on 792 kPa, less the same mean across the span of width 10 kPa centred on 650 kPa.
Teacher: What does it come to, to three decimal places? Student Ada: -0.033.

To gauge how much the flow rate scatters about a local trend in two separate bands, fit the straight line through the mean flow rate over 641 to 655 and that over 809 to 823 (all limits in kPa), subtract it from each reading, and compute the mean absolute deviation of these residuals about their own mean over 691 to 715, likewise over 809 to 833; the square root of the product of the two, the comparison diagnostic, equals 0.02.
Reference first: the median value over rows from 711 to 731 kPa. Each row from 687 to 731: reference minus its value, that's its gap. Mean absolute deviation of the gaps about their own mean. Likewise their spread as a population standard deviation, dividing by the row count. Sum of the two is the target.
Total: 0.12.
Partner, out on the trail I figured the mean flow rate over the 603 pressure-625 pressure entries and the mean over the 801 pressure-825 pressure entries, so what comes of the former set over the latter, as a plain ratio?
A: 1.5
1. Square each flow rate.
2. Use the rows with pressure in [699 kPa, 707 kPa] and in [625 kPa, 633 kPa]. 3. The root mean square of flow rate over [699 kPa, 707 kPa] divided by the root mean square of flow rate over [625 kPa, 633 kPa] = 0.8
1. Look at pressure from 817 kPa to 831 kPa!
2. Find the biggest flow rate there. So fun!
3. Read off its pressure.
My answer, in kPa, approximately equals 818.0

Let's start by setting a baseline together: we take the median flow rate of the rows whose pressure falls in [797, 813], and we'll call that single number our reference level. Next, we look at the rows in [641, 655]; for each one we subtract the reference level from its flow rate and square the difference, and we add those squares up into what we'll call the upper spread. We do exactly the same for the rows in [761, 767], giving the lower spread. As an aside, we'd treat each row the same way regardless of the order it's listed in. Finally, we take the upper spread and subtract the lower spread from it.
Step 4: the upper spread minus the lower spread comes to 0.17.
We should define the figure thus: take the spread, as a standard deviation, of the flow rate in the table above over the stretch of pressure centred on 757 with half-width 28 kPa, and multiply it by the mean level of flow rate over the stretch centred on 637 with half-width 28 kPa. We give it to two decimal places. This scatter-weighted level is 0.06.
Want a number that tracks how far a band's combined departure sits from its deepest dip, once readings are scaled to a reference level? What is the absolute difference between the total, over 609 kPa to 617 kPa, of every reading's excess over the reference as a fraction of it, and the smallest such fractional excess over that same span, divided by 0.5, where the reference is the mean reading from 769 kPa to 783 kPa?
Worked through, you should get 3.3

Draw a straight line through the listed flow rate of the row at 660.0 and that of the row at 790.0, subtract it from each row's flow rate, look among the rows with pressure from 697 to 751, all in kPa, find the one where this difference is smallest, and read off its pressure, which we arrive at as 744.0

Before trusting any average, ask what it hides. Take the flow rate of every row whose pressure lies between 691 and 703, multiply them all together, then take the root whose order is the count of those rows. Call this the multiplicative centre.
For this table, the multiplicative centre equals 1.18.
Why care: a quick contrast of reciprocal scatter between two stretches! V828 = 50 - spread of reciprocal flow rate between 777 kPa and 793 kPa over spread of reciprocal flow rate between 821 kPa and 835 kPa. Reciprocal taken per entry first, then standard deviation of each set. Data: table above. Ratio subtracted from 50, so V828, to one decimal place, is 47.8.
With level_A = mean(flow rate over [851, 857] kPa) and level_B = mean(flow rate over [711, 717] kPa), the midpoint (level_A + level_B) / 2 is 1.18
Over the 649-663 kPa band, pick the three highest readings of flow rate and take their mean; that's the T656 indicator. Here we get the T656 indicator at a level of 1.31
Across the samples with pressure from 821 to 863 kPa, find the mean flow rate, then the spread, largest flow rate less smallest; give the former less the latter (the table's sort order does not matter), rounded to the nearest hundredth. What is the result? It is 1.07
